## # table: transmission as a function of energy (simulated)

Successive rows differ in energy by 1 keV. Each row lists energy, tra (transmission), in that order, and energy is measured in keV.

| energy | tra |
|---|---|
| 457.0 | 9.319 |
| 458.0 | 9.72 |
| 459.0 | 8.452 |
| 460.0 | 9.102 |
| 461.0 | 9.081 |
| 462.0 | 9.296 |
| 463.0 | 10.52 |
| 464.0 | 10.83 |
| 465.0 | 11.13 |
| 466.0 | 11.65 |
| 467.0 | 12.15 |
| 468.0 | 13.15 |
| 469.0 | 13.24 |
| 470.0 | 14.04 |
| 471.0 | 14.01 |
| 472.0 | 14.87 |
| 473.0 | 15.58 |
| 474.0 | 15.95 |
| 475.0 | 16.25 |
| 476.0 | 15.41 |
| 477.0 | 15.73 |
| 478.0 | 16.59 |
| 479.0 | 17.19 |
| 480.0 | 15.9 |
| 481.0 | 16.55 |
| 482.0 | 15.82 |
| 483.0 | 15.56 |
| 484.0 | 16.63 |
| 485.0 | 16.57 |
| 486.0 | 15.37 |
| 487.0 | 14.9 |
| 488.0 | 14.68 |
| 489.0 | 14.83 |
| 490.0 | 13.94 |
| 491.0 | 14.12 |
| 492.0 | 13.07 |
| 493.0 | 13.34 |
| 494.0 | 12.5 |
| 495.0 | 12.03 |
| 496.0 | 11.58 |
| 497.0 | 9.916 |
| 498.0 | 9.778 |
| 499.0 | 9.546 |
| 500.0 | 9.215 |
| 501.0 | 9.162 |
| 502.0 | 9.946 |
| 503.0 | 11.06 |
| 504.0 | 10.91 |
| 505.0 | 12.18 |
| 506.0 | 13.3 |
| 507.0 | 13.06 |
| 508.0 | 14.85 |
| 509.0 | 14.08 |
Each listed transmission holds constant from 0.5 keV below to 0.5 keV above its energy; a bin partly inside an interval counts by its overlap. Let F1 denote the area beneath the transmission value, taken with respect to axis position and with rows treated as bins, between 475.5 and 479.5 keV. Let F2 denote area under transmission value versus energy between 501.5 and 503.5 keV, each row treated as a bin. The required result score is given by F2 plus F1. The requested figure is 86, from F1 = 65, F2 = 21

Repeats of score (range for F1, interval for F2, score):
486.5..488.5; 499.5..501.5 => 48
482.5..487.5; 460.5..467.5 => 154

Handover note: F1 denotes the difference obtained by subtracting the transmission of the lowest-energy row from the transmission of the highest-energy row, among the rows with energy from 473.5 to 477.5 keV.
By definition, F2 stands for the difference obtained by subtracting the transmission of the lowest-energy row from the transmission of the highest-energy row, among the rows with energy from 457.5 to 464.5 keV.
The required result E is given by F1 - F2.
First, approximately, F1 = -0.2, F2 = 1.1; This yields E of -1.3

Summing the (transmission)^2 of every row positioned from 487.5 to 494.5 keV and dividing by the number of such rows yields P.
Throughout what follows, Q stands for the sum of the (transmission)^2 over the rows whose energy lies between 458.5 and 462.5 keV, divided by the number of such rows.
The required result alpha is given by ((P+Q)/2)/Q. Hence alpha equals 1.68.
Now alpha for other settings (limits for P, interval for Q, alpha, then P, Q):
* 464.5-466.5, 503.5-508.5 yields 0.89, 130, 167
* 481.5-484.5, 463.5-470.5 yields 1.34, 256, 153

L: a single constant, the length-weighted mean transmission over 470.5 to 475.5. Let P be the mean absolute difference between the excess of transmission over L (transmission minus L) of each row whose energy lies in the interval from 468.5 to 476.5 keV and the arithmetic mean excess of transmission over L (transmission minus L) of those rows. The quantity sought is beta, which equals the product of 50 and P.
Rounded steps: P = 0.88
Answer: 43.9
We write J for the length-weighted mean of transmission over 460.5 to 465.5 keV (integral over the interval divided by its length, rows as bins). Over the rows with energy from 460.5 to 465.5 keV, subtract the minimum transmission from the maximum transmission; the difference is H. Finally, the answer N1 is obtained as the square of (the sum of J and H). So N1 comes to 149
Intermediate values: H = 2.0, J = 10.2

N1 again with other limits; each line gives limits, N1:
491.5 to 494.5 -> 191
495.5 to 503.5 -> 155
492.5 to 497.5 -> 234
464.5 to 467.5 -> 160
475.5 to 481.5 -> 324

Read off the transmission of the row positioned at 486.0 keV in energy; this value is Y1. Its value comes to 15.37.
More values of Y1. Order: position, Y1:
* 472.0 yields 14.87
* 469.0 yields 13.24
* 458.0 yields 9.72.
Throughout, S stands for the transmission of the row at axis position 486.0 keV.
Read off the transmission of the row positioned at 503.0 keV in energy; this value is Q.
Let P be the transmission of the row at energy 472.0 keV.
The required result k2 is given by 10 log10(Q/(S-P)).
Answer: 13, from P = 14.87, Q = 11.06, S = 15.37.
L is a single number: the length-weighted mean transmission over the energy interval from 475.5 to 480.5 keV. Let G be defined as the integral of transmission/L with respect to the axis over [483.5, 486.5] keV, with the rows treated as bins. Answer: 3.00 keV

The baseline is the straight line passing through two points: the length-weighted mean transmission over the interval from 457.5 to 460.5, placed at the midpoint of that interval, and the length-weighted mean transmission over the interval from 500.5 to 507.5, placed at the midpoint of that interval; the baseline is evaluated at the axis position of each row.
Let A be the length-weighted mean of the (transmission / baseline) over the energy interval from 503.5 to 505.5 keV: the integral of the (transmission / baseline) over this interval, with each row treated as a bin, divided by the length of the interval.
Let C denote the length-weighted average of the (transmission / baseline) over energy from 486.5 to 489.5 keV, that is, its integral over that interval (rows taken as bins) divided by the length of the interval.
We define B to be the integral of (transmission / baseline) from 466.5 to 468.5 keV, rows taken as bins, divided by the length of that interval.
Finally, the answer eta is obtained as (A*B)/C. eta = 0.96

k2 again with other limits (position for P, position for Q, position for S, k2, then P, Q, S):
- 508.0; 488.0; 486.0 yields 15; 14.85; 14.68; 15.37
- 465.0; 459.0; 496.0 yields 13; 11.13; 8.452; 11.58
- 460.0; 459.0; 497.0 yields 10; 9.102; 8.452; 9.916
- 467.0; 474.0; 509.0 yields 9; 12.15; 15.95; 14.08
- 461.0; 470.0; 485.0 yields 3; 9.081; 14.04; 16.57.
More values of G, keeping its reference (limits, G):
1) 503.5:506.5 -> 2.25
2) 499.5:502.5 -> 1.75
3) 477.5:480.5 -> 3.07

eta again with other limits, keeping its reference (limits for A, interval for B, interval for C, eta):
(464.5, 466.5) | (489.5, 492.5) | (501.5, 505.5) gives 1.59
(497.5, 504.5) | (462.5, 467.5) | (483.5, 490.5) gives 0.73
